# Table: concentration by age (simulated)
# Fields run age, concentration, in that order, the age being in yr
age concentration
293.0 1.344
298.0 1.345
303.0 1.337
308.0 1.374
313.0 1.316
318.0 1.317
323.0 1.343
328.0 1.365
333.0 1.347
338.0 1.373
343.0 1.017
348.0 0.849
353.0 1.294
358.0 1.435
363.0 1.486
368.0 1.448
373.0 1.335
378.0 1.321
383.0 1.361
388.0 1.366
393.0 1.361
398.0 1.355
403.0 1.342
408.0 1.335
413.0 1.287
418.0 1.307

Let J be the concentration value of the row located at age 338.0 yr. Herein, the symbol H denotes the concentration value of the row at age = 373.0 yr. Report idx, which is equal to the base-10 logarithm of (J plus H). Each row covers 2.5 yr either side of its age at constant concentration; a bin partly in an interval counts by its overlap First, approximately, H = 1.335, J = 1.373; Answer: 0.433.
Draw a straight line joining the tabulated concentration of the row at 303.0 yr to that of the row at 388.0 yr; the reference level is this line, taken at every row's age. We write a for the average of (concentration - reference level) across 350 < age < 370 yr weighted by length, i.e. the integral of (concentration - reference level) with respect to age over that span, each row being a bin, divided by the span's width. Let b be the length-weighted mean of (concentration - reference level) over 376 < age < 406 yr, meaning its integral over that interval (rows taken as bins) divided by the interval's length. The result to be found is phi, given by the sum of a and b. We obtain 0.03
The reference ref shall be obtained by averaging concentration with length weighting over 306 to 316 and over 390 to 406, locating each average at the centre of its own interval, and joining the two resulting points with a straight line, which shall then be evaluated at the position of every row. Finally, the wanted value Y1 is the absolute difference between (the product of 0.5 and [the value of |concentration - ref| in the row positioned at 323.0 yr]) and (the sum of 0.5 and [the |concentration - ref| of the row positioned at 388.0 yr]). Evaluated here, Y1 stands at 0.514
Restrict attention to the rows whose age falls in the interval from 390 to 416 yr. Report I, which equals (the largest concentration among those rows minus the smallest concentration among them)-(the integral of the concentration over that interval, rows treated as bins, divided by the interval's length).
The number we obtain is -1.262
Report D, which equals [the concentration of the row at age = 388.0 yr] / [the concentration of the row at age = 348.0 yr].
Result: 1.61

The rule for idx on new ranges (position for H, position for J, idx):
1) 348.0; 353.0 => 0.331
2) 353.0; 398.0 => 0.423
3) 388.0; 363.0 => 0.455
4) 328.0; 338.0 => 0.437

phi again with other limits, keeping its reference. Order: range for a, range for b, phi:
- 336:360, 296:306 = -0.16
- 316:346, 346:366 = -0.13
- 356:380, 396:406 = 0.02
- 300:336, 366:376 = 0.03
